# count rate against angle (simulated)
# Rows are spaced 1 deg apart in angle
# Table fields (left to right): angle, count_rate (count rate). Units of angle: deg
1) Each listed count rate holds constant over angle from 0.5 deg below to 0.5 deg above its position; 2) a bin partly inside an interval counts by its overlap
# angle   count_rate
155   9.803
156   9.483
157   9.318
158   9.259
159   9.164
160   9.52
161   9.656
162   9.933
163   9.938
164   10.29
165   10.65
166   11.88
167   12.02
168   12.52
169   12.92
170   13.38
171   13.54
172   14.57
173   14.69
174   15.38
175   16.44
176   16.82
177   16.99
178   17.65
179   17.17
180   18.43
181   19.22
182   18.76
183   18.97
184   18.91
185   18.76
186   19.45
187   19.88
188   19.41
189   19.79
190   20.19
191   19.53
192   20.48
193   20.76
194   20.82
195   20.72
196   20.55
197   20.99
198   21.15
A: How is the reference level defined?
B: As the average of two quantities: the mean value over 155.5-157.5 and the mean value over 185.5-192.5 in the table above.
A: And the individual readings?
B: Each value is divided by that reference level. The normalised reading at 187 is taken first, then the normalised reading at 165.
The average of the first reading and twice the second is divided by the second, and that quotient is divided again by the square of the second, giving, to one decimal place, 3.6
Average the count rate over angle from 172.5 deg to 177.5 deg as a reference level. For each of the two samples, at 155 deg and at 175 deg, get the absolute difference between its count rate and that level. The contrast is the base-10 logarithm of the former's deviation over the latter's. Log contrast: 1.2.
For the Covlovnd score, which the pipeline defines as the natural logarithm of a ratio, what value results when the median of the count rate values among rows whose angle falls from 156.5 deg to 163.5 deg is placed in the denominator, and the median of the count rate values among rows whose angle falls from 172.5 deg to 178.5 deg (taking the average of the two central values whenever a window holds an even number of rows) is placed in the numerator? 0.56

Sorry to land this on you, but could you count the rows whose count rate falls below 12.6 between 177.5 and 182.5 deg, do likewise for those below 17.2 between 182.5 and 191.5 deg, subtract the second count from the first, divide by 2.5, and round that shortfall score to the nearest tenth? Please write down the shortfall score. 0.0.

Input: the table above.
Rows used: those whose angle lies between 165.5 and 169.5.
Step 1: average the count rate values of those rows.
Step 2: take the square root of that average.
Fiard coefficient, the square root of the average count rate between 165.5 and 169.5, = 3.5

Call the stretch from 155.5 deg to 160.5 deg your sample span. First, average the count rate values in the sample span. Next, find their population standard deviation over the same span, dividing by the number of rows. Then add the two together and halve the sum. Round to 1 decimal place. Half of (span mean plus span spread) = 4.7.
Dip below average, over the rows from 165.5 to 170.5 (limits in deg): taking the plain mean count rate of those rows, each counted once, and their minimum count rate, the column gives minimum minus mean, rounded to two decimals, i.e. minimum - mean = -0.66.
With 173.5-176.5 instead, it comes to -0.83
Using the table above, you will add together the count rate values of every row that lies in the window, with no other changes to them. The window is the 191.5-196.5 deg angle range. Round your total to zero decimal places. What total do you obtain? 103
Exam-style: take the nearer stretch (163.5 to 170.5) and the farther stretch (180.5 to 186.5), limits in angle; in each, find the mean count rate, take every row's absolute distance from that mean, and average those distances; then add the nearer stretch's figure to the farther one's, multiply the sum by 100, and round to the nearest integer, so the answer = 108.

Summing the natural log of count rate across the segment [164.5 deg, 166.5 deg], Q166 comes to 4.84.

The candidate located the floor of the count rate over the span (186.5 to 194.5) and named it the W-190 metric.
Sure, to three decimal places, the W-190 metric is 19.410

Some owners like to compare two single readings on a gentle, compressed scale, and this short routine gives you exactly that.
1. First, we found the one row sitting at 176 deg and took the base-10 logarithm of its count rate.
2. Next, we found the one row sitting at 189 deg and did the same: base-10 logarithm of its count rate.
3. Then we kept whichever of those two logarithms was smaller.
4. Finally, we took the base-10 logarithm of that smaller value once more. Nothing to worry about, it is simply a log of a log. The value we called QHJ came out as 0.088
